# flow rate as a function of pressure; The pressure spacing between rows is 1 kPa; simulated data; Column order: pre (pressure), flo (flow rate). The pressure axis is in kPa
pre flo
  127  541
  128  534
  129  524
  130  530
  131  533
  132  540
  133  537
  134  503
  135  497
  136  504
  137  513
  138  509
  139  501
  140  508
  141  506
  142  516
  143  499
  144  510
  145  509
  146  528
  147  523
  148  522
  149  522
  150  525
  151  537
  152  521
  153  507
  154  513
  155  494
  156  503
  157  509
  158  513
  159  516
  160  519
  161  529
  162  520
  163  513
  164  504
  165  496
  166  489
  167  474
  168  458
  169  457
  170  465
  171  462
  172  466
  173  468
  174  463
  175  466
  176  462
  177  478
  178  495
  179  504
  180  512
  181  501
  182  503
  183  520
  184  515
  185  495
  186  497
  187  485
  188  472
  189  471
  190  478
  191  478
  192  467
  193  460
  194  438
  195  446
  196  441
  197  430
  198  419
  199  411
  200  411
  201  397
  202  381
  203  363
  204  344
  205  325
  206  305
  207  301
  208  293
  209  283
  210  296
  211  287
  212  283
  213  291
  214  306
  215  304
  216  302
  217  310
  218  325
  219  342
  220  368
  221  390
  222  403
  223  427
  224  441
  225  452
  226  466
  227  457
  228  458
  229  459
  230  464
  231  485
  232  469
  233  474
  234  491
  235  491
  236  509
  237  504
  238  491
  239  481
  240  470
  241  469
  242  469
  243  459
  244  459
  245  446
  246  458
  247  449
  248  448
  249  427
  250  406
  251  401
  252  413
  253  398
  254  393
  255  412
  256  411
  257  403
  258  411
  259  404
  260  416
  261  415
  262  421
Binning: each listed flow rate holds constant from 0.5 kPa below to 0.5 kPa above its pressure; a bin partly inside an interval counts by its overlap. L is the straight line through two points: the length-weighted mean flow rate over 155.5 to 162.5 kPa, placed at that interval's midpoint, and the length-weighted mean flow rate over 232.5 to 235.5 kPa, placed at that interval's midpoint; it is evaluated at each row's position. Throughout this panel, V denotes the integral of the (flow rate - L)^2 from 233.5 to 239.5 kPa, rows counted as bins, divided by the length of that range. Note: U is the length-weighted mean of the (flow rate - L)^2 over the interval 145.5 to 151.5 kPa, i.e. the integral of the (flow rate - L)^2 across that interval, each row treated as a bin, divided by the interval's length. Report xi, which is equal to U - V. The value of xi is -115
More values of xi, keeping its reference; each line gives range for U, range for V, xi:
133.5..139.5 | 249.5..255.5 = -5099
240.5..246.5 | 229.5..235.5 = 344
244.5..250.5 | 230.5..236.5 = 1773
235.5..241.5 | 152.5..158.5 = 78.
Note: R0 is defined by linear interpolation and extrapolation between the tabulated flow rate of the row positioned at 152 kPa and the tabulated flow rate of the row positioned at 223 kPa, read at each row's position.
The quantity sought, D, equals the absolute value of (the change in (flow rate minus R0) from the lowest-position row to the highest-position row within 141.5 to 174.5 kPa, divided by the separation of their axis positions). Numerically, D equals 0.3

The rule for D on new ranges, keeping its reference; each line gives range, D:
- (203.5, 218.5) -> 0.0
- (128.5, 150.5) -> 1.4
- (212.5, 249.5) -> 5.1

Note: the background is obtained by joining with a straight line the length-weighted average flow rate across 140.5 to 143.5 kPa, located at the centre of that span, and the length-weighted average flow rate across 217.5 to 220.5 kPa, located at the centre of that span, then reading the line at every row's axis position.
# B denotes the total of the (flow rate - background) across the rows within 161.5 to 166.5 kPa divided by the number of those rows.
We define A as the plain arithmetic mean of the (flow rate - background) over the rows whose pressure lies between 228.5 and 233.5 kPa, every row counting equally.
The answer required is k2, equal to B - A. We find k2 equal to -107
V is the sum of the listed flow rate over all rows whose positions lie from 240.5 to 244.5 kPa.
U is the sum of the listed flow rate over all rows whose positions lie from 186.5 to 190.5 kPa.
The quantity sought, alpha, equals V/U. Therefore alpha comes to 0.97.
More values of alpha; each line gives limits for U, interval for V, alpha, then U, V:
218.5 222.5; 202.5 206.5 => 0.89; 1503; 1337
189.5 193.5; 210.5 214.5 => 0.62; 1883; 1167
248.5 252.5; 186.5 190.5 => 1.16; 1647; 1906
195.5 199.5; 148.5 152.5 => 1.24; 1701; 2105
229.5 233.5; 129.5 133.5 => 1.13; 1892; 2140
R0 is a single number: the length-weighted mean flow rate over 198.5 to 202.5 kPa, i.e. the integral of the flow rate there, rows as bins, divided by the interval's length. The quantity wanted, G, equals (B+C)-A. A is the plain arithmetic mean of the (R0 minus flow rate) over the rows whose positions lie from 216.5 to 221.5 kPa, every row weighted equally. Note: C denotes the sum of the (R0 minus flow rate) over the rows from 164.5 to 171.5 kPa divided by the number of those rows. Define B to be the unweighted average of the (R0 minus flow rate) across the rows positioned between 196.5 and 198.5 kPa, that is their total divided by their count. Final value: -149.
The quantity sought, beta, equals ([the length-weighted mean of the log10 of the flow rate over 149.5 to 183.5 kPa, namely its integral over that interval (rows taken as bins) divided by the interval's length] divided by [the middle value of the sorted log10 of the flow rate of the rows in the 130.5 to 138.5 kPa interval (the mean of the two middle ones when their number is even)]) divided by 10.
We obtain 0.0995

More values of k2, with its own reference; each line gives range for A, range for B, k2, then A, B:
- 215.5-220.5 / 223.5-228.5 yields 142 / -18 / 125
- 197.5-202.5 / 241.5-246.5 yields 147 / 19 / 166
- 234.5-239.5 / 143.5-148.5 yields -168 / 188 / 20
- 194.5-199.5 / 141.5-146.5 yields -29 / 38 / 10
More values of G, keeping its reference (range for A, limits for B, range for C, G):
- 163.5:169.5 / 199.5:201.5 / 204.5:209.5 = 174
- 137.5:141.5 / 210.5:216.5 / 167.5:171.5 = 150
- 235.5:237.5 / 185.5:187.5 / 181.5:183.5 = -96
